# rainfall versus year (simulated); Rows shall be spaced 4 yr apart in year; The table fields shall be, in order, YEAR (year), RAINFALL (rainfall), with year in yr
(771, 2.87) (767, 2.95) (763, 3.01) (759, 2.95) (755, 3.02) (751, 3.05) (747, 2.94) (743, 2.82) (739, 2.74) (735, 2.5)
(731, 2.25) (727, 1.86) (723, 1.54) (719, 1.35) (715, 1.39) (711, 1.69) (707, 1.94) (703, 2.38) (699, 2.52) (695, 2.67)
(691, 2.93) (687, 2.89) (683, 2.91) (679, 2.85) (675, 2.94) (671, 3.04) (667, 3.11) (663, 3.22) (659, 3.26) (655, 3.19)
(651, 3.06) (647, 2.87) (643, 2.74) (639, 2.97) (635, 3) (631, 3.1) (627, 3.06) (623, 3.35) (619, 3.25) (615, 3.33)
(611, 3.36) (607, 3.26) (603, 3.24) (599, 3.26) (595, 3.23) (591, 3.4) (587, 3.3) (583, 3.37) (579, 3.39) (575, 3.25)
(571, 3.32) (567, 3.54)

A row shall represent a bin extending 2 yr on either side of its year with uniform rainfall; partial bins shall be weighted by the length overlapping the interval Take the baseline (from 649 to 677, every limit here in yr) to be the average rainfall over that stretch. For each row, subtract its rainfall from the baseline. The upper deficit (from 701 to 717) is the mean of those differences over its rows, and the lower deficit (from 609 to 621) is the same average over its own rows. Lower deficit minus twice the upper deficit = -2.7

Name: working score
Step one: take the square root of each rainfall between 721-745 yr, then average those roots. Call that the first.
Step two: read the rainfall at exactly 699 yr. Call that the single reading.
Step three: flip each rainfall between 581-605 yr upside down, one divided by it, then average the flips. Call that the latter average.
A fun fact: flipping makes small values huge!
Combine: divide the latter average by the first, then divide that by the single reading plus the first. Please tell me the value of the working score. 0.050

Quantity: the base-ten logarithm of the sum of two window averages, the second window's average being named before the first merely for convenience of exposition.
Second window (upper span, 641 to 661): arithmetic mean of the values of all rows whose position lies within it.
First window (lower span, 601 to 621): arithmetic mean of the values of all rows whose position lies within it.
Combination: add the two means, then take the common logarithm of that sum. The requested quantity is 0.800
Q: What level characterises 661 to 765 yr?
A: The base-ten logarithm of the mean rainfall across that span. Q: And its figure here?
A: 0.408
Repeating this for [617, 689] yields 0.484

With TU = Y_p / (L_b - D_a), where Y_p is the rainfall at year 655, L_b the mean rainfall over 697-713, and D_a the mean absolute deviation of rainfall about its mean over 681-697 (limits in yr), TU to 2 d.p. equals 1.56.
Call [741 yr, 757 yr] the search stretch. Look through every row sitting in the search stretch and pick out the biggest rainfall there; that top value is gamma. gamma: 3.05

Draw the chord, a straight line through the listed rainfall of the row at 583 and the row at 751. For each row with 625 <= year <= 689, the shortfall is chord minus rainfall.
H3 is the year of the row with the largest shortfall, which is 643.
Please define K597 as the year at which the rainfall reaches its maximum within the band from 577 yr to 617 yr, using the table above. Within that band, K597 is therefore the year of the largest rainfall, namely 591 yr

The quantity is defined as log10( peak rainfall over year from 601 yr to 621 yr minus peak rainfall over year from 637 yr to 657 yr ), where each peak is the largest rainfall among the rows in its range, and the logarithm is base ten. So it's -0.77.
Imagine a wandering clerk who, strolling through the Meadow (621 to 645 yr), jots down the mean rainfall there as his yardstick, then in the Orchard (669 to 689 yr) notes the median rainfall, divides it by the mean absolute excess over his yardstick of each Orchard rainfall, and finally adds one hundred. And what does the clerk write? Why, 126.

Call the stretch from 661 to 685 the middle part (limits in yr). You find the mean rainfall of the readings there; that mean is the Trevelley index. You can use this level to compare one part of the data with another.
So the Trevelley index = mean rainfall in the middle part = 3.01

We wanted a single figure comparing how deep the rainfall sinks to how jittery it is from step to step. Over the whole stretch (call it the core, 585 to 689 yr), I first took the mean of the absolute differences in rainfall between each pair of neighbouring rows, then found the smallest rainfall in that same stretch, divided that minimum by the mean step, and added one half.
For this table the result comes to 30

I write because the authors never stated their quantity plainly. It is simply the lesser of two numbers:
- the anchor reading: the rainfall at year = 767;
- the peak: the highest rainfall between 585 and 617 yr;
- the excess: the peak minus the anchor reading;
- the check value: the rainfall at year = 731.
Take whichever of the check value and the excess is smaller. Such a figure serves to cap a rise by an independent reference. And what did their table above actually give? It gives 0.45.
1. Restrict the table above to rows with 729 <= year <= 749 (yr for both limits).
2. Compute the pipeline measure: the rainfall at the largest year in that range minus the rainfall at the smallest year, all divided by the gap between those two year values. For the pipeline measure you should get 0.043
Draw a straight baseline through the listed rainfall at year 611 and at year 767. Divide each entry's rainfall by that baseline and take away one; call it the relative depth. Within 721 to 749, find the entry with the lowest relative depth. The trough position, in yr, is 723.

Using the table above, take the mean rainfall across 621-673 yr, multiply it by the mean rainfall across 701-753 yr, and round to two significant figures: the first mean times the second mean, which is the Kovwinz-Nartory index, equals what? 6.7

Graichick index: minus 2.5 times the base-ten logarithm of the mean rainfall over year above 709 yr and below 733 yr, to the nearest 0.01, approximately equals -0.56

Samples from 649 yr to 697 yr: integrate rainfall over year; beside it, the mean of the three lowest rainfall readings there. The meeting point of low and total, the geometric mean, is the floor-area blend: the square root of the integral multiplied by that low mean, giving 20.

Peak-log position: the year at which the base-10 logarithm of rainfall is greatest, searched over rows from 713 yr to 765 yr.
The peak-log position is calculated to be 751 yr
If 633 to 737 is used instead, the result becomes 659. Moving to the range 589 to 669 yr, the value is 591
